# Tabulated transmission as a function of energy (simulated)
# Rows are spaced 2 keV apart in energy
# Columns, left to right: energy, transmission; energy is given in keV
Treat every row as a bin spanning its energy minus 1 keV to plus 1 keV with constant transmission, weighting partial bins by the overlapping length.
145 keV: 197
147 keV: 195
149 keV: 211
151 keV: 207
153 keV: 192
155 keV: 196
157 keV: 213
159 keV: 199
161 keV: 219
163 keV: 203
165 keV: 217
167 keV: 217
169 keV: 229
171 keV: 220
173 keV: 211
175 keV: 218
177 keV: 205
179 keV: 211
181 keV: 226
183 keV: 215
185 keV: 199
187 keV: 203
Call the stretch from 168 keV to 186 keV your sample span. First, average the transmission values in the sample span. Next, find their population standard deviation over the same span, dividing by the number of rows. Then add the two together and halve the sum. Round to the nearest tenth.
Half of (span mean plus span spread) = 112.0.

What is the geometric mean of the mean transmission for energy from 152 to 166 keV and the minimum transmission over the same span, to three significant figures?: 199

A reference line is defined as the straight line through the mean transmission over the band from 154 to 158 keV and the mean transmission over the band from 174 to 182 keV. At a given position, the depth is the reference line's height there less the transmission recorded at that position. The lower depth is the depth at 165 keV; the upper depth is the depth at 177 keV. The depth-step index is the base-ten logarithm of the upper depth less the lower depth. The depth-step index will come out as 1.2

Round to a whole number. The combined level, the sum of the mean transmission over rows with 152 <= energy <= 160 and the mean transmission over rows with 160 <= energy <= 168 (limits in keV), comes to 414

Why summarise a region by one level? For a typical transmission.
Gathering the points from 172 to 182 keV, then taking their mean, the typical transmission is 214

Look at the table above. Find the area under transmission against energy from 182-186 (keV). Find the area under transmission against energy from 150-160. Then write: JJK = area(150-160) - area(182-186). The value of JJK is 1186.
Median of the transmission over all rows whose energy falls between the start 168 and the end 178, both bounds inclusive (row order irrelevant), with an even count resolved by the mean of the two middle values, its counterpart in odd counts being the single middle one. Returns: 218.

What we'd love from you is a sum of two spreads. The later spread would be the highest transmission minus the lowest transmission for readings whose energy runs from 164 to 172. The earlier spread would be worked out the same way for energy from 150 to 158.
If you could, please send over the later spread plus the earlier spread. 33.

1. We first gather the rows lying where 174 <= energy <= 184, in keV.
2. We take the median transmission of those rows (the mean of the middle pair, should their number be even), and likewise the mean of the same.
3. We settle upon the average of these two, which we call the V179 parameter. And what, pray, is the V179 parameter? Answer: 215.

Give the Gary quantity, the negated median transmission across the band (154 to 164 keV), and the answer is -203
